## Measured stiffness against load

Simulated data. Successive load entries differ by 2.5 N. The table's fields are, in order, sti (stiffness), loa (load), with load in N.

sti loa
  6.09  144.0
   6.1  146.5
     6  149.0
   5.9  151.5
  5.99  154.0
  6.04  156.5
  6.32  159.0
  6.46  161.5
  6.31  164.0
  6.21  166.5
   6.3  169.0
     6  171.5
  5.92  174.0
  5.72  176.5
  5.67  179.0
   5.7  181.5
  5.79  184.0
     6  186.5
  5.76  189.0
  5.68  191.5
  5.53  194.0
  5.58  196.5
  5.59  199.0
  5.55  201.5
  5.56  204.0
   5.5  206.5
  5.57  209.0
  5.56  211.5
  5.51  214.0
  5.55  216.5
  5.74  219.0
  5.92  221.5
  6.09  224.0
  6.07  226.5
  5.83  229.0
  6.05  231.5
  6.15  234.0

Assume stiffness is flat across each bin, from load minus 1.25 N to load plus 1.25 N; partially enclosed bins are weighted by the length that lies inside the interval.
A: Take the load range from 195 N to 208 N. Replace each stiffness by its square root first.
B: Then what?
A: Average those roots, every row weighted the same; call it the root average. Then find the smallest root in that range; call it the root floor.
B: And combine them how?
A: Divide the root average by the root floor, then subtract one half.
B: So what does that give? 0.505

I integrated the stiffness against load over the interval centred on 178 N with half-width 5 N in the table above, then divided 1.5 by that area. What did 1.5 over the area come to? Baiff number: 0.0261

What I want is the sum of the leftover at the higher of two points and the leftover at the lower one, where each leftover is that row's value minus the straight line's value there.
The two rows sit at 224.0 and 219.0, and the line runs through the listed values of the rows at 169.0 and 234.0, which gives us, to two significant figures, -0.53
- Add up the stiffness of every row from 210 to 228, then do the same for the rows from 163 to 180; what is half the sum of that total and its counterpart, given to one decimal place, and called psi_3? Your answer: 41.3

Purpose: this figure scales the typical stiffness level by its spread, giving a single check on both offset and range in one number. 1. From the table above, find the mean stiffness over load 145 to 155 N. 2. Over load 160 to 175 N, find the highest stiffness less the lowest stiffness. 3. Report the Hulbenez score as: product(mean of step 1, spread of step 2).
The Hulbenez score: 3.2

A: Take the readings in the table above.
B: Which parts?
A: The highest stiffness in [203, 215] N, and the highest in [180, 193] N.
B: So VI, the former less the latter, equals -0.43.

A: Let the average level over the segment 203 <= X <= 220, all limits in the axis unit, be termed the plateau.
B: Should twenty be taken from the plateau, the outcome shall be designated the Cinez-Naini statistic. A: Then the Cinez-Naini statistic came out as -14.43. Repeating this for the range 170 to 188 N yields -14.17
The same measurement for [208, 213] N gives -14.44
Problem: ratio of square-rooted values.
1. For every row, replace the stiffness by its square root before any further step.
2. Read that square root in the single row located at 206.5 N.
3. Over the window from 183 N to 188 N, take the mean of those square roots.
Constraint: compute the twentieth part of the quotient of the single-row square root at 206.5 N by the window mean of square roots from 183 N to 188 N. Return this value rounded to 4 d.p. 0.0483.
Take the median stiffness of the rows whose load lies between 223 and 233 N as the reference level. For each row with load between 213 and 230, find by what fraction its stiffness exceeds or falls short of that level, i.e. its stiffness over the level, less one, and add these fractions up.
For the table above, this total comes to -0.28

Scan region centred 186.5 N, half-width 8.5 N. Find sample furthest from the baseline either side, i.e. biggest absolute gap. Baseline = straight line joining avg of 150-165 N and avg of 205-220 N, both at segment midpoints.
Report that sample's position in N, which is 179.0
